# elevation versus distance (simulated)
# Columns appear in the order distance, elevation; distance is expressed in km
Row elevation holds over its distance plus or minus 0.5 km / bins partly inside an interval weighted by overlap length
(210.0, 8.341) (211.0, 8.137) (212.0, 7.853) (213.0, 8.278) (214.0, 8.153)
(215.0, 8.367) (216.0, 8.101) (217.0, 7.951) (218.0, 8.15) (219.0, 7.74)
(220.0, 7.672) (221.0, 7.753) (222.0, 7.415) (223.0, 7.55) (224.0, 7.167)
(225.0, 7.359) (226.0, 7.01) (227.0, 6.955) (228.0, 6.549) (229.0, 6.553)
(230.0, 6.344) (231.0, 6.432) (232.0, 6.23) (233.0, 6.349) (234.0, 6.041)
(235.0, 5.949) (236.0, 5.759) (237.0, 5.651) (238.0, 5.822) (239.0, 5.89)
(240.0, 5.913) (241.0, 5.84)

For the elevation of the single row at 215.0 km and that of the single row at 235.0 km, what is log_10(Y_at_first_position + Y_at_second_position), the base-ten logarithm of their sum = 1.16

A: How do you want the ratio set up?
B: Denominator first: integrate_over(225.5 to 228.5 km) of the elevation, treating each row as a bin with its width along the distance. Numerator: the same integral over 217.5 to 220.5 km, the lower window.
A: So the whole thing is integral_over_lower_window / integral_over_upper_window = 1.15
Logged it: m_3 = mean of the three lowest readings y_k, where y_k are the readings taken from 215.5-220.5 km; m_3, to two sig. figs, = 7.8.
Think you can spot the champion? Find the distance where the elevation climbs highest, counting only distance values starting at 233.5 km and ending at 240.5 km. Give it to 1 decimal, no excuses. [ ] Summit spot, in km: 234.0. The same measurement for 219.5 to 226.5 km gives 221.0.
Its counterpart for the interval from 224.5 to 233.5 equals 225.0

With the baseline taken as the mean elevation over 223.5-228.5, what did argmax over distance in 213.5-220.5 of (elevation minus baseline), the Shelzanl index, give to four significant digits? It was 215.0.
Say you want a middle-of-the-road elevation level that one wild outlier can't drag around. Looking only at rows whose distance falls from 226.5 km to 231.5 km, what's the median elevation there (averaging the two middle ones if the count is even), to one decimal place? 6.5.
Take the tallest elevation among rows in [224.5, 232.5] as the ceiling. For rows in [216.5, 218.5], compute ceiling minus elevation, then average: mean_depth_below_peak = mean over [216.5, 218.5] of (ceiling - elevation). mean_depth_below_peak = -0.69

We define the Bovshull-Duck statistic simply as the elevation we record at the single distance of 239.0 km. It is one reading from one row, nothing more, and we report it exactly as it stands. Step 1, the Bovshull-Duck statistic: 5.89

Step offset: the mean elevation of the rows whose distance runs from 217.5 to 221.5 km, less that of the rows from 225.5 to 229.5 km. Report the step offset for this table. 1.06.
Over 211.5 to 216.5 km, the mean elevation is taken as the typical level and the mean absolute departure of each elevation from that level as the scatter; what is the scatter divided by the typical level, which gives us 0.017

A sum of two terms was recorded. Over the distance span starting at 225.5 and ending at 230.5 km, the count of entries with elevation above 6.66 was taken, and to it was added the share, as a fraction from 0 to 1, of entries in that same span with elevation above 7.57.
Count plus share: 2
